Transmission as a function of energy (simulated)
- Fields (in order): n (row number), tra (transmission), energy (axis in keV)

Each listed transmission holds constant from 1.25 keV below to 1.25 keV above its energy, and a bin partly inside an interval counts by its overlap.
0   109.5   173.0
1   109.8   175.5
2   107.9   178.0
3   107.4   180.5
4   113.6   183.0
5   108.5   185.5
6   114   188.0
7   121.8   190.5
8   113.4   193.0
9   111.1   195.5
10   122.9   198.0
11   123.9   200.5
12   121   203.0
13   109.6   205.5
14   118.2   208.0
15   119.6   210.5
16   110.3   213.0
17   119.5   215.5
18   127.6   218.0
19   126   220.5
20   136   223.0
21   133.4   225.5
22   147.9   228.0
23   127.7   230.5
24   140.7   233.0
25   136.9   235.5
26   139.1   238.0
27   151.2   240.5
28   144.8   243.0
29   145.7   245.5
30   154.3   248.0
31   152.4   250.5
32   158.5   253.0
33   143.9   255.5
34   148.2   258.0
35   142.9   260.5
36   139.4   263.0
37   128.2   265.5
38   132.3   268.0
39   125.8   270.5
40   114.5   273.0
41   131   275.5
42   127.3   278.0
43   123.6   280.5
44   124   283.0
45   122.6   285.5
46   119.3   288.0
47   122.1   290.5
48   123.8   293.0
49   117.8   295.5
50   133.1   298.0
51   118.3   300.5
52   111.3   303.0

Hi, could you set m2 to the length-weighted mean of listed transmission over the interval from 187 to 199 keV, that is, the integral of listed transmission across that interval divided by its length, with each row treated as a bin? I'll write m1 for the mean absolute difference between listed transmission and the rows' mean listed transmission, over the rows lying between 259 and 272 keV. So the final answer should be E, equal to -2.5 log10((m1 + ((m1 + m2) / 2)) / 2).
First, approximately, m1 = 5.9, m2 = 117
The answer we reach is -3.82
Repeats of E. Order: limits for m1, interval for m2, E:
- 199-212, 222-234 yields -3.92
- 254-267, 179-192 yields -3.77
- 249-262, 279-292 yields -3.84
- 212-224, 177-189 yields -3.79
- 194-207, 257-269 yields -3.98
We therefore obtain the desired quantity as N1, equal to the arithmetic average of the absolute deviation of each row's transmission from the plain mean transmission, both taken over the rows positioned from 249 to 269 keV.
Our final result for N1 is 8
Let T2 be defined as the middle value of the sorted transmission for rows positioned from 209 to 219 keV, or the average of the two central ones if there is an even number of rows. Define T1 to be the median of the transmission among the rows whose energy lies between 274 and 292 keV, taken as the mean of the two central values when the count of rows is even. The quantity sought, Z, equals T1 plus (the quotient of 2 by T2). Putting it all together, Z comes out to 124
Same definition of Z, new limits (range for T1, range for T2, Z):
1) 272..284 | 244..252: 124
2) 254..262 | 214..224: 144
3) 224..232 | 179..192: 133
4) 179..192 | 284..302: 114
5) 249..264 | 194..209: 146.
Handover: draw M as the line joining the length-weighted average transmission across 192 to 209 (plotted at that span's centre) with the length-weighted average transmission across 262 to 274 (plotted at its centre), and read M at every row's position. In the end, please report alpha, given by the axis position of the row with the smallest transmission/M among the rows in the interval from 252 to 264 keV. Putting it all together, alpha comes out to 263.0 keV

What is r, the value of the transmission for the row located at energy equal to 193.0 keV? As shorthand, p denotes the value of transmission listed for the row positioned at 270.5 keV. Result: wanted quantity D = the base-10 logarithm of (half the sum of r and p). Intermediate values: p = 125.8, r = 113.4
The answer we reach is 2.08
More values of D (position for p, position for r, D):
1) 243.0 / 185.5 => 2.10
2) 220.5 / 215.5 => 2.09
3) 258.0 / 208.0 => 2.12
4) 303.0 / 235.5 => 2.09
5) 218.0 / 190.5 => 2.10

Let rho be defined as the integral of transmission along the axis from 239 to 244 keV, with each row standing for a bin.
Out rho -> 739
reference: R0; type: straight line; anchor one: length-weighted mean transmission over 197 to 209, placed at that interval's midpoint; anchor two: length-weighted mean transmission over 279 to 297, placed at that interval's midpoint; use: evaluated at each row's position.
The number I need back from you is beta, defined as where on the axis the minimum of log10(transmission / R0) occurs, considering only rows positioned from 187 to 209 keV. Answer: 205.5 keV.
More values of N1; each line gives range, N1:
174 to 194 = 4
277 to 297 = 2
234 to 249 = 5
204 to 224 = 7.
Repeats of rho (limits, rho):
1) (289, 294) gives 614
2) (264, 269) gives 653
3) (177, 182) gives 540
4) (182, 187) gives 555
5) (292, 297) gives 606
